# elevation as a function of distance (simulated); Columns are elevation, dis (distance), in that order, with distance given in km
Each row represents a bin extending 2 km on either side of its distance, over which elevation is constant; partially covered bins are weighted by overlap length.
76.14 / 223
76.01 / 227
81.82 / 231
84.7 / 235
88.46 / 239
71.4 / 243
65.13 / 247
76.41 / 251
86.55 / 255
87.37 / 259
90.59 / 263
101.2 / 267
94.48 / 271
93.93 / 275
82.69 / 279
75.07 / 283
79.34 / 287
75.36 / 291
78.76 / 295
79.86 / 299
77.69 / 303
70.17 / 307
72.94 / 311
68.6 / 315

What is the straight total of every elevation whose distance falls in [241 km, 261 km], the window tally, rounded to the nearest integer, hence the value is 387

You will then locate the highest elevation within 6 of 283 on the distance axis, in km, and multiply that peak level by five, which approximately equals 413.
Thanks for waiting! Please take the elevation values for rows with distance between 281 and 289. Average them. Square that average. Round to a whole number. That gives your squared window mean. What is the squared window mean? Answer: 5961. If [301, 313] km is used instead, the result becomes 5417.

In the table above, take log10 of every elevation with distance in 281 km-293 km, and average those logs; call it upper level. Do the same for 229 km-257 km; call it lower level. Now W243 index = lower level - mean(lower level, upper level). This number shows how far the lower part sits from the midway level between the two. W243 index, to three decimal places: 0.006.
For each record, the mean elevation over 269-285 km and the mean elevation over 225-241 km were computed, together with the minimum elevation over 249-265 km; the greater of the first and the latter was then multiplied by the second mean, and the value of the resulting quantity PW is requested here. 7161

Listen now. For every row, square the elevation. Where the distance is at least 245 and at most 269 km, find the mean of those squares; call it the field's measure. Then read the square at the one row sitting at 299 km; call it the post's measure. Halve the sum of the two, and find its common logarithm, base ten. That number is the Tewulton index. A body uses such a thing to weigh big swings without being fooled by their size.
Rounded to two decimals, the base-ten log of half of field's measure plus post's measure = 3.83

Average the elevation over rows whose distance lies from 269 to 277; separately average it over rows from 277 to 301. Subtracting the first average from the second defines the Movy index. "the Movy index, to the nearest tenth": -15.7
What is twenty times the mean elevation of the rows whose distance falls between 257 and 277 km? 1870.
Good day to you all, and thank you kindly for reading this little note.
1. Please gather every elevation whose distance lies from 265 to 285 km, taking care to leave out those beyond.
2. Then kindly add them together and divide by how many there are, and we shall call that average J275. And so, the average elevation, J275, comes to 89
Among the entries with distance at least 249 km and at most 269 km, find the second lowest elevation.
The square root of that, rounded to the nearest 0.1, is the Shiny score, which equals 9.3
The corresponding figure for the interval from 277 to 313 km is 8.5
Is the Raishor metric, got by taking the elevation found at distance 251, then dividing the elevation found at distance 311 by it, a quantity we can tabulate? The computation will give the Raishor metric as 0.95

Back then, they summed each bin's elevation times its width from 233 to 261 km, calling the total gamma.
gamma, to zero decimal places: 2240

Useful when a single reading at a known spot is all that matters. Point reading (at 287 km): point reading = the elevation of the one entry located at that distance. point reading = 79.34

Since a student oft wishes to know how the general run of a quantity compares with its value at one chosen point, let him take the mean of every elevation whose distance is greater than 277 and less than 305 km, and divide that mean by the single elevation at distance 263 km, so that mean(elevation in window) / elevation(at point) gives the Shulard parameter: 0.87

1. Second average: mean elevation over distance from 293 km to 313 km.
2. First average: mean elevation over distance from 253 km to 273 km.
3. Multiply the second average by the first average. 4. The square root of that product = 83.6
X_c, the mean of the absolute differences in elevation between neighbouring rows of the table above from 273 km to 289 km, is 7.7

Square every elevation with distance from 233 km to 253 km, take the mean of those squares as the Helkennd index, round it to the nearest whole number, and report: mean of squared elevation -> 6036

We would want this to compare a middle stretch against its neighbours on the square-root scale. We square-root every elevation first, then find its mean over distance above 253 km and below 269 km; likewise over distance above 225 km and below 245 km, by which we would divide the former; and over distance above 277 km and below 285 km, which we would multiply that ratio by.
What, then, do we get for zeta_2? 9.47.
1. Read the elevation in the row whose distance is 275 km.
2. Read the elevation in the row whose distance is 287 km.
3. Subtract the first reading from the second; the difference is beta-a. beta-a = -15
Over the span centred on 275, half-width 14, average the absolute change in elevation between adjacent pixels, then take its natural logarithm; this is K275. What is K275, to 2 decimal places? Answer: 1.92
